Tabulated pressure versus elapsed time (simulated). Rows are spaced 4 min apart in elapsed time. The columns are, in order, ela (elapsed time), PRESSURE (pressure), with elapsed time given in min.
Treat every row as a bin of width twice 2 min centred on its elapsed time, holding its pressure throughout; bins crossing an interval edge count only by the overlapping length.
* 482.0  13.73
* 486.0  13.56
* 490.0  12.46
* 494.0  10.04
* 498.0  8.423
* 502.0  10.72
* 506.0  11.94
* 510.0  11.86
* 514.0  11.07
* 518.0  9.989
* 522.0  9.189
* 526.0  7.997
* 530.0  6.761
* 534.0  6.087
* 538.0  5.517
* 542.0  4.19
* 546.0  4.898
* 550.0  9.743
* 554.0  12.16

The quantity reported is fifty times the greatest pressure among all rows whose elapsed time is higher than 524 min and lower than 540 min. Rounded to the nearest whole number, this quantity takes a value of 400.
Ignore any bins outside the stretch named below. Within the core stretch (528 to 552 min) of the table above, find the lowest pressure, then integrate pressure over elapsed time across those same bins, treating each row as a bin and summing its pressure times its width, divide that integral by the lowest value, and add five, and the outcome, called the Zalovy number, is 40.5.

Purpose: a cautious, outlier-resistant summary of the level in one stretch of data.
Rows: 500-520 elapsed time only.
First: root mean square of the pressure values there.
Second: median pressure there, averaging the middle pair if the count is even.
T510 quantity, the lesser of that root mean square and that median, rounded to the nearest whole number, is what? 11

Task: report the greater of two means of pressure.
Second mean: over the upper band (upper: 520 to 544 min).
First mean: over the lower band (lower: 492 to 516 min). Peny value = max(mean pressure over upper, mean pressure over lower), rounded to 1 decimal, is 10.7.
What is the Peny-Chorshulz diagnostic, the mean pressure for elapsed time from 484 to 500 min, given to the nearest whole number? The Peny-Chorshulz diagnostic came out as 11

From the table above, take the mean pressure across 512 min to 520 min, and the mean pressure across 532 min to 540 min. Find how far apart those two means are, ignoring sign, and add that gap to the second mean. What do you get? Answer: 10.5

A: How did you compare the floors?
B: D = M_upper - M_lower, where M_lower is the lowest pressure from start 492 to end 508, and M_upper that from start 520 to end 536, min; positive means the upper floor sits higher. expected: -2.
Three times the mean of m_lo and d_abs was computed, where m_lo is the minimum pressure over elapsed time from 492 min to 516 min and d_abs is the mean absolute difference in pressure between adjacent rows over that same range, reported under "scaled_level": 14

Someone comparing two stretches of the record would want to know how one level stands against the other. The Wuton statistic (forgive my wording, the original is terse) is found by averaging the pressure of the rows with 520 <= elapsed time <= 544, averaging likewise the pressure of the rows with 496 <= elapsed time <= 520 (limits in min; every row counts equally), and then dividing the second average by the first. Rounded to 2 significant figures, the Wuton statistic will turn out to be 1.6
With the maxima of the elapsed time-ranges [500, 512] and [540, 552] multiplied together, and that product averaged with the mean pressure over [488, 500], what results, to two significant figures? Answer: 63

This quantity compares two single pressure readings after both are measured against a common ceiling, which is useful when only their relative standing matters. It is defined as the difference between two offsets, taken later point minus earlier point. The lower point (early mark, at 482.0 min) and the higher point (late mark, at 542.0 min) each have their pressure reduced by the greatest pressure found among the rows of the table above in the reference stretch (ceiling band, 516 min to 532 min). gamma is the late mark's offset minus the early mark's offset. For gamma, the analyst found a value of -10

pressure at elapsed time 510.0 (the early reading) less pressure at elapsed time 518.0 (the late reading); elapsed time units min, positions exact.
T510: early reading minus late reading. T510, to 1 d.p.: 1.9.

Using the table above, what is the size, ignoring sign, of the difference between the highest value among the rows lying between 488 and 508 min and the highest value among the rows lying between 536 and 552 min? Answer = 2.7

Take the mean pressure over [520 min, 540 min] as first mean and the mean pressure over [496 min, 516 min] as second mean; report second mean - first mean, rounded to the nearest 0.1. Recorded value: 3.7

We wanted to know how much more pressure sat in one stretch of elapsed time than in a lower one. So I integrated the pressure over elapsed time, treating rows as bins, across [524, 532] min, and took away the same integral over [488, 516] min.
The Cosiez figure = -247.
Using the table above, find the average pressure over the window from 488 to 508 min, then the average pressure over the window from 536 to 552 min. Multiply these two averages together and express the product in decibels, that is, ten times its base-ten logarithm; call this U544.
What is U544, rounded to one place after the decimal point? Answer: 18.1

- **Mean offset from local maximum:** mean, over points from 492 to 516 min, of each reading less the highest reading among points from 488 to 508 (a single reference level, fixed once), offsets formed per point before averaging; -1.8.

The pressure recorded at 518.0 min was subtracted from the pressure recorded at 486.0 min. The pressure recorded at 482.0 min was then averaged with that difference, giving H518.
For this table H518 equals 8.7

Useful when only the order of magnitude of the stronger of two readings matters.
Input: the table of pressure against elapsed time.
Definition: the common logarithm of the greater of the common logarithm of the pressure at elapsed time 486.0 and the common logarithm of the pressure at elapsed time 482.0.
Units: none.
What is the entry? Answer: 0.06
